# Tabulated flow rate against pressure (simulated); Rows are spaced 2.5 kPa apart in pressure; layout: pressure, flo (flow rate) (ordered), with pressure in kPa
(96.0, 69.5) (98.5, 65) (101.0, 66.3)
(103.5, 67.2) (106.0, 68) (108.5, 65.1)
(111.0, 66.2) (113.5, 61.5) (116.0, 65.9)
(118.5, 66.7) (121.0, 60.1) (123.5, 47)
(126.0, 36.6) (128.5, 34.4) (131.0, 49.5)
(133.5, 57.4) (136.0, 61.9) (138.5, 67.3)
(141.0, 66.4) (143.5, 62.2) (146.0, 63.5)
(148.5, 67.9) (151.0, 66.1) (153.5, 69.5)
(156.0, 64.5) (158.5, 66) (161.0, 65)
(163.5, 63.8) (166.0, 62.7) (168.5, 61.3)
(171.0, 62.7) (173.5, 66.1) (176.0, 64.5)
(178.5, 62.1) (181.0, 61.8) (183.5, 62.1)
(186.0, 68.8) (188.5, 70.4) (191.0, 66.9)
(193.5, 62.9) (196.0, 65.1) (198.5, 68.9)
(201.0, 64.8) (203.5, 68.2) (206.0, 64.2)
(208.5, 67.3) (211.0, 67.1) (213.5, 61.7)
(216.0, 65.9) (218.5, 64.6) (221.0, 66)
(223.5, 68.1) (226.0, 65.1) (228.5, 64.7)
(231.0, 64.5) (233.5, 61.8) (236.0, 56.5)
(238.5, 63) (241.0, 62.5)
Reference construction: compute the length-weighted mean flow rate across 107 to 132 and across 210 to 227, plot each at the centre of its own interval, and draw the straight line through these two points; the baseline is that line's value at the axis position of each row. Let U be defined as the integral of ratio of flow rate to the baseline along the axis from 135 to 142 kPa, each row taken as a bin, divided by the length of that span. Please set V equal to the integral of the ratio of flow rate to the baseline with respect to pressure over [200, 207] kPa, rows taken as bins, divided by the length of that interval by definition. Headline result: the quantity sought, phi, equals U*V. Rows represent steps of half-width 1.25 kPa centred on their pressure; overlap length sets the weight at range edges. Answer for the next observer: 1.17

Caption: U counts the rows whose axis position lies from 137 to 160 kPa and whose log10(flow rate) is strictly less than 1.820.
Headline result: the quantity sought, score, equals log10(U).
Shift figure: 0.60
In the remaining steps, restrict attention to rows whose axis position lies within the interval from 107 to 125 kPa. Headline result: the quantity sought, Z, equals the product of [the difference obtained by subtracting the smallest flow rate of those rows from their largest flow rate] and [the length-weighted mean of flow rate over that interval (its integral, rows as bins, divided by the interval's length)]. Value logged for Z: 1212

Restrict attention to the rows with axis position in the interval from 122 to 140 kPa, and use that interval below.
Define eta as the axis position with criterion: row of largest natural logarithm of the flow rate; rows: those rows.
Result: 138.5 kPa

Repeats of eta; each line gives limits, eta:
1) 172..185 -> 173.5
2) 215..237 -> 223.5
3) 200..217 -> 203.5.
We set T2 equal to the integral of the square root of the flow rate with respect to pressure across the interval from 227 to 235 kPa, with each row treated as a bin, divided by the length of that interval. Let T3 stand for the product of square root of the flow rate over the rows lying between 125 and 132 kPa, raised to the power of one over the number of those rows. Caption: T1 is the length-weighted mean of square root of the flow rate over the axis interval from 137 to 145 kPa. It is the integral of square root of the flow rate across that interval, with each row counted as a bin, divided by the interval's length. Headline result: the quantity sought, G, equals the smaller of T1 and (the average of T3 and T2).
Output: 7.1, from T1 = 8.07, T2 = 7.97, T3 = 6.30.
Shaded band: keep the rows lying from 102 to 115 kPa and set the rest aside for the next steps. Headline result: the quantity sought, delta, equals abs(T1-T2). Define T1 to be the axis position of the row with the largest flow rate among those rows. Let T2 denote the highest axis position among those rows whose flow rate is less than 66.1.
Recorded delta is 7.5 kPa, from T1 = 106.0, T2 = 113.5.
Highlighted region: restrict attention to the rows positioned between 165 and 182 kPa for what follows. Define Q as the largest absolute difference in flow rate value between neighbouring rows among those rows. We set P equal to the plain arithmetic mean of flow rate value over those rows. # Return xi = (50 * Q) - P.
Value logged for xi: 107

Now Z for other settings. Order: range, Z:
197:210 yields 313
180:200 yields 567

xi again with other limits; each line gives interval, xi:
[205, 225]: 204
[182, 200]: 269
